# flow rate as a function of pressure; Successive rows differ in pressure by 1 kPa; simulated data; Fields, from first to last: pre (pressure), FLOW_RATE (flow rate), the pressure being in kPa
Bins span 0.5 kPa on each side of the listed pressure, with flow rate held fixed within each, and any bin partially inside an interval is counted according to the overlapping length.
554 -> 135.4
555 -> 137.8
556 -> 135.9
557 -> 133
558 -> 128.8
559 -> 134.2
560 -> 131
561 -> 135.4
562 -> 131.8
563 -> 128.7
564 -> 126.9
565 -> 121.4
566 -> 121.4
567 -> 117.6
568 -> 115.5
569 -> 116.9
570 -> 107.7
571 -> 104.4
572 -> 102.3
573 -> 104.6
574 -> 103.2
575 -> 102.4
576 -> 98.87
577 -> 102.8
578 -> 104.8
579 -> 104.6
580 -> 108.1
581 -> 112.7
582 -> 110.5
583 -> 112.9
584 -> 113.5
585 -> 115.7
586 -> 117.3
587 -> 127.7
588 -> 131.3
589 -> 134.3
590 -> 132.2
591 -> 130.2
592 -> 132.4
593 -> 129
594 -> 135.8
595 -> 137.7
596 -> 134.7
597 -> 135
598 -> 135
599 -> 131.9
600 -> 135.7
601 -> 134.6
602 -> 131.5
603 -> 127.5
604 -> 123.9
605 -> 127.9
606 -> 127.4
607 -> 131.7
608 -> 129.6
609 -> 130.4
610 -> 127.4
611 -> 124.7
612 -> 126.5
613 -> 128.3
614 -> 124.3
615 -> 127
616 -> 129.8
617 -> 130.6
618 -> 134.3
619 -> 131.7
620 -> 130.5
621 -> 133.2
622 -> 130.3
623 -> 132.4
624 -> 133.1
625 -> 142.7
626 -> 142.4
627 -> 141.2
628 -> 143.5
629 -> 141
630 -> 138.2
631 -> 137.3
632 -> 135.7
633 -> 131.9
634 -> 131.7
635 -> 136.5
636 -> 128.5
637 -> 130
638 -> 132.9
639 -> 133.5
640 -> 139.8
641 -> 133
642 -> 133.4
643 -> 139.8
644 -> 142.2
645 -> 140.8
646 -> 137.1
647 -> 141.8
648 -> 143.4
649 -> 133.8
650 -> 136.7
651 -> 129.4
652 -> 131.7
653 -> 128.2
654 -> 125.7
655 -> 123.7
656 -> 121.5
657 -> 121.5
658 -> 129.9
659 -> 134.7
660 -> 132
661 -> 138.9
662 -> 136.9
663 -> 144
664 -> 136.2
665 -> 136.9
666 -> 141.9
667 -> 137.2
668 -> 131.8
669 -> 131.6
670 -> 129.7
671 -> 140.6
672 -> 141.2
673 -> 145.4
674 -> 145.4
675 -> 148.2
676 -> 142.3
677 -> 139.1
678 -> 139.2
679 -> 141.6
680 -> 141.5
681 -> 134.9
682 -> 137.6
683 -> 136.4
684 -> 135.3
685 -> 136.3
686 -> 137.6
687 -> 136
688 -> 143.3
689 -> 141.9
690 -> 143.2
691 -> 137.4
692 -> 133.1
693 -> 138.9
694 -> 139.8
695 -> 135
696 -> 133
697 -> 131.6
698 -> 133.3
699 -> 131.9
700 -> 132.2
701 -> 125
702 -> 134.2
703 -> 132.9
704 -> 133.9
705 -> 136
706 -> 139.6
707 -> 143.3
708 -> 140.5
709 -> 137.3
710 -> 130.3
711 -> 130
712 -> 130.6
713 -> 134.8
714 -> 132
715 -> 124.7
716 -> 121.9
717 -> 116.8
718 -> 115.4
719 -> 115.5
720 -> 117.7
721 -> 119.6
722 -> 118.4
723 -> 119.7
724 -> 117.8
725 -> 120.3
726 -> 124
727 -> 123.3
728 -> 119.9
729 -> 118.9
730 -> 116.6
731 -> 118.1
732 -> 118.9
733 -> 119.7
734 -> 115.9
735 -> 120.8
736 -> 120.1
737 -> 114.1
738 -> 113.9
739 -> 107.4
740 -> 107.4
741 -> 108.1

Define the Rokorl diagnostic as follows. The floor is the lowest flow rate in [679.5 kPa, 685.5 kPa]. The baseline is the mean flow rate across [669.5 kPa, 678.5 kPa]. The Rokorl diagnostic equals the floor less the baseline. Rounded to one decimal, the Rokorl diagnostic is -6.3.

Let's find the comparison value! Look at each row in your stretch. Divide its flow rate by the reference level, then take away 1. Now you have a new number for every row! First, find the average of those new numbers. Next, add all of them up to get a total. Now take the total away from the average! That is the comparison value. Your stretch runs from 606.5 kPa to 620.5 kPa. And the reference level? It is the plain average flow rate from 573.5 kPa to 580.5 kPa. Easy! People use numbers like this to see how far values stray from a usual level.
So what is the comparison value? -3.2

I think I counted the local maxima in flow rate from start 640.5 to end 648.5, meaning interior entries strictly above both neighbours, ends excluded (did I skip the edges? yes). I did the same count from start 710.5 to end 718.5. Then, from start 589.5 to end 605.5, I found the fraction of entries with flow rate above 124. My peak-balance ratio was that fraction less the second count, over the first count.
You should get -0.1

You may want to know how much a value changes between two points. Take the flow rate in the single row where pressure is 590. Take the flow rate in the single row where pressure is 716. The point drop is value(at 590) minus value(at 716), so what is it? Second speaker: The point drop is 10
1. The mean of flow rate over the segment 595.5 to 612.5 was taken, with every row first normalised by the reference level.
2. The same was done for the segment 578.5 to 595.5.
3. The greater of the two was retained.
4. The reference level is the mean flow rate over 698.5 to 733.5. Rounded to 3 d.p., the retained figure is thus 1.034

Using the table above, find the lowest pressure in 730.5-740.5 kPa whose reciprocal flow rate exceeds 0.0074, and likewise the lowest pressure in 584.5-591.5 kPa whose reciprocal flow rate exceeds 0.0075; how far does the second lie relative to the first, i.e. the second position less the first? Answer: -146 kPa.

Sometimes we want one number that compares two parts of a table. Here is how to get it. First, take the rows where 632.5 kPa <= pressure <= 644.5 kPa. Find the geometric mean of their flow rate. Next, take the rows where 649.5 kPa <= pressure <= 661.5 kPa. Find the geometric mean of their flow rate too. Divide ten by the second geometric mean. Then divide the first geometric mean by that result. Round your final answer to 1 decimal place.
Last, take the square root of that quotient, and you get 41.7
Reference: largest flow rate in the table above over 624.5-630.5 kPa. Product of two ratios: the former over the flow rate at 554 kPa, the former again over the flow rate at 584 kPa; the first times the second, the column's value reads 1.34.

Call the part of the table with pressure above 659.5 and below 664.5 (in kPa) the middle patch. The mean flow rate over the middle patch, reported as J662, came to 138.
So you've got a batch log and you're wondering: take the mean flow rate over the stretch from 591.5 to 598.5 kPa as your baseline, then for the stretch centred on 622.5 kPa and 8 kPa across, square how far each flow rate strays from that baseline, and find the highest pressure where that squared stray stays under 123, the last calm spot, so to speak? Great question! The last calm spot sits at 626 kPa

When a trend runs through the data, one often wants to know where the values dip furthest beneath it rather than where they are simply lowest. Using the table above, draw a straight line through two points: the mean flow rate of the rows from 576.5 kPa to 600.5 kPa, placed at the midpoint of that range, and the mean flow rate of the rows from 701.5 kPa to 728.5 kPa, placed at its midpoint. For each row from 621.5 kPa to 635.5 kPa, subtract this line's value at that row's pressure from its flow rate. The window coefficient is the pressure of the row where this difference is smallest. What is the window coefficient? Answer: 622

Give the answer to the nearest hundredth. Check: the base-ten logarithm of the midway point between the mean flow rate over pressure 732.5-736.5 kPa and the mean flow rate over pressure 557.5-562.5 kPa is 2.10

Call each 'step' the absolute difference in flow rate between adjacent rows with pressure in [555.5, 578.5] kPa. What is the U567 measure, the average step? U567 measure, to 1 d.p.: 3.2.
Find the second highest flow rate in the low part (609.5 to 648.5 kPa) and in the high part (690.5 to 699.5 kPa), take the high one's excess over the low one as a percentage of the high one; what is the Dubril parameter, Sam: -3.2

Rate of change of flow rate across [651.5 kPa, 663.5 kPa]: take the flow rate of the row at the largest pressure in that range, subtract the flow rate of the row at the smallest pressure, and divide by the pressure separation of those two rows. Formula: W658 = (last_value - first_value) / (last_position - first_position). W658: 1.1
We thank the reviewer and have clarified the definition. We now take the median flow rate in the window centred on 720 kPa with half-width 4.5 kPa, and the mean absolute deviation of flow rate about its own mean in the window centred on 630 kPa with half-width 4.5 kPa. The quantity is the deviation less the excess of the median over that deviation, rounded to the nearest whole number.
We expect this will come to -111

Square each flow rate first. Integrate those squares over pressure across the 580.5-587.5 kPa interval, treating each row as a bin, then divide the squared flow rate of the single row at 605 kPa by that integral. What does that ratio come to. 0.17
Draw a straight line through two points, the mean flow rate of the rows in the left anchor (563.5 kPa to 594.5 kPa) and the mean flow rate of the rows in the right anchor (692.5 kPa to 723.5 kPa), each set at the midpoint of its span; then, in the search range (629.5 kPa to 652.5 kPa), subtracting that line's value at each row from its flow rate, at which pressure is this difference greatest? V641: 648 kPa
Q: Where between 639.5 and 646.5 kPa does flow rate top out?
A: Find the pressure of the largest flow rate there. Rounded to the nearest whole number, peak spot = 644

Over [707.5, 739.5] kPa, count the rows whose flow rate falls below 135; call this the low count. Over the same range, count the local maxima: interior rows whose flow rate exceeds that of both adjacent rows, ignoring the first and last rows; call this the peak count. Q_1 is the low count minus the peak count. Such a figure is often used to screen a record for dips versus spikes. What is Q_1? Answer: 24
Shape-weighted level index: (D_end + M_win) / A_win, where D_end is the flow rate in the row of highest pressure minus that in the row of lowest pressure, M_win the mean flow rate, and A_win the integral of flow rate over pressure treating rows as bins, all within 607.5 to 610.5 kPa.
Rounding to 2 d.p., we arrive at 0.33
